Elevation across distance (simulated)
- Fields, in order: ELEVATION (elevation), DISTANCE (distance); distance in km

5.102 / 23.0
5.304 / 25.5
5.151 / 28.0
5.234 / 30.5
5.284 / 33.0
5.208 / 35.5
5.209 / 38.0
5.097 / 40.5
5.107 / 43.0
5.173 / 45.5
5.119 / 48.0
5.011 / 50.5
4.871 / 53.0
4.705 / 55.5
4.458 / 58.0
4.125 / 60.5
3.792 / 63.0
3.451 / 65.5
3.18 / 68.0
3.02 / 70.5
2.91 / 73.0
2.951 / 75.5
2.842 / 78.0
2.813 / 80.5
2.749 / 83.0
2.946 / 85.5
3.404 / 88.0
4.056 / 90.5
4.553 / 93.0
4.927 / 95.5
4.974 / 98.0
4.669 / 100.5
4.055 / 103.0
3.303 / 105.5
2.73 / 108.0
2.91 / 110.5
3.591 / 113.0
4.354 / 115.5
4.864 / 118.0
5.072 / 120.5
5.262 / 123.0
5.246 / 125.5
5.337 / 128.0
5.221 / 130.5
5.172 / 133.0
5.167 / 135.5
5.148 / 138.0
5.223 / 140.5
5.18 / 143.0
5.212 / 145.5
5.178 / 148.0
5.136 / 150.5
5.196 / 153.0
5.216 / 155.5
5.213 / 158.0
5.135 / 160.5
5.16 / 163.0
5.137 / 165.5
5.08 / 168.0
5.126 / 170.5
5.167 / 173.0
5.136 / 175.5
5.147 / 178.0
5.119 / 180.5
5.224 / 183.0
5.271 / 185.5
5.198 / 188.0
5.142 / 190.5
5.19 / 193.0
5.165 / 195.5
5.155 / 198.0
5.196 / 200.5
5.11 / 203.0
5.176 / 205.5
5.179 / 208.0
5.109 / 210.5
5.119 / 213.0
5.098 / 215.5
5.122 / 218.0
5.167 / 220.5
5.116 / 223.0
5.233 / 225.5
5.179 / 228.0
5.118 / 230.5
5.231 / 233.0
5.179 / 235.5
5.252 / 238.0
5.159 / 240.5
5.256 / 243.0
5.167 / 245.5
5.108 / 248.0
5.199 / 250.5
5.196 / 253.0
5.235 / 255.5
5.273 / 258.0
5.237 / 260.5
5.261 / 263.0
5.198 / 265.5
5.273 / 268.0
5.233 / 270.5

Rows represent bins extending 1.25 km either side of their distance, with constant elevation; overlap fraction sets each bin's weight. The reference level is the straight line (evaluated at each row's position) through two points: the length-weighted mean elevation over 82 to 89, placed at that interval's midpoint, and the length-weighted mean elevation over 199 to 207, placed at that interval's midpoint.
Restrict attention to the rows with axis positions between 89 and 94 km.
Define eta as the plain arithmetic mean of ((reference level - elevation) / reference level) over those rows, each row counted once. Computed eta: -0.4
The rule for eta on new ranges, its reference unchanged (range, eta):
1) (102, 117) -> 0.0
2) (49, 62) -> -0.9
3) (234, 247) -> 0.1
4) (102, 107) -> -0.1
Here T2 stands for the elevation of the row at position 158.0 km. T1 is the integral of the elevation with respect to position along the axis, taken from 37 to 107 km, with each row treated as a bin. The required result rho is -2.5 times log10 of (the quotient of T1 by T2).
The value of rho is -4.3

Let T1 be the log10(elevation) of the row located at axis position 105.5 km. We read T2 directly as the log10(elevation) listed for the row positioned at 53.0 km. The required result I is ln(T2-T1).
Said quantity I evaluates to -2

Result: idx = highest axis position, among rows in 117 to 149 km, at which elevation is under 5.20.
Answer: 148.0 km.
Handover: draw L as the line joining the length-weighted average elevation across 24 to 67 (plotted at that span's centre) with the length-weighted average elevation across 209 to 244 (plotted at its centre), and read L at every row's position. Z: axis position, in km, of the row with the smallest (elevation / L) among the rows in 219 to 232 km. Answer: 230.5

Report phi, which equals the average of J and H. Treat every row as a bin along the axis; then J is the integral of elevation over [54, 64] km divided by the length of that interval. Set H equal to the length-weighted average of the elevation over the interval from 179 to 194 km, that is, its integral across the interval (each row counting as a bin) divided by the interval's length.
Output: 4.74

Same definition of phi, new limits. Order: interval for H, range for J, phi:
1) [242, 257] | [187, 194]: 5.18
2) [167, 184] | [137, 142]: 5.16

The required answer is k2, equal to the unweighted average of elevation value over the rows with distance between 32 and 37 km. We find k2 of 5.25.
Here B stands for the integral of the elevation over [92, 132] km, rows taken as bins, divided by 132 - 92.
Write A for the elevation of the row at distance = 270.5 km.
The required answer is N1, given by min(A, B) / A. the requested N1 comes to 0.85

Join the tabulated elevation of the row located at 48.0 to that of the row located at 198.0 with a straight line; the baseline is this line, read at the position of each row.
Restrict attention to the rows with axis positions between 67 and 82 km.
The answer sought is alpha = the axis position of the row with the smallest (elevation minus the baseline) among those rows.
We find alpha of 80.5 km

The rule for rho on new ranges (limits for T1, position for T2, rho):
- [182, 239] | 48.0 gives -4.4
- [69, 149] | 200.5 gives -4.5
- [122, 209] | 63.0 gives -5.2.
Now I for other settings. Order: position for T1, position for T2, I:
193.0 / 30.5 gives -6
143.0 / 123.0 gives -5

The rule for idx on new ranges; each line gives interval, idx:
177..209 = 208.0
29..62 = 60.5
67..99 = 98.0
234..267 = 265.5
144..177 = 175.5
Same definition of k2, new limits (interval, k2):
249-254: 5.20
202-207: 5.14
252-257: 5.22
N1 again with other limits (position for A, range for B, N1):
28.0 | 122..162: 1.00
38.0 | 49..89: 0.69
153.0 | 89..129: 0.84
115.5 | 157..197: 1.00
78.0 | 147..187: 1.00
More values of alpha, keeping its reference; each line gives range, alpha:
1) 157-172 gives 168.0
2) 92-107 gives 105.5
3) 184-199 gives 190.5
